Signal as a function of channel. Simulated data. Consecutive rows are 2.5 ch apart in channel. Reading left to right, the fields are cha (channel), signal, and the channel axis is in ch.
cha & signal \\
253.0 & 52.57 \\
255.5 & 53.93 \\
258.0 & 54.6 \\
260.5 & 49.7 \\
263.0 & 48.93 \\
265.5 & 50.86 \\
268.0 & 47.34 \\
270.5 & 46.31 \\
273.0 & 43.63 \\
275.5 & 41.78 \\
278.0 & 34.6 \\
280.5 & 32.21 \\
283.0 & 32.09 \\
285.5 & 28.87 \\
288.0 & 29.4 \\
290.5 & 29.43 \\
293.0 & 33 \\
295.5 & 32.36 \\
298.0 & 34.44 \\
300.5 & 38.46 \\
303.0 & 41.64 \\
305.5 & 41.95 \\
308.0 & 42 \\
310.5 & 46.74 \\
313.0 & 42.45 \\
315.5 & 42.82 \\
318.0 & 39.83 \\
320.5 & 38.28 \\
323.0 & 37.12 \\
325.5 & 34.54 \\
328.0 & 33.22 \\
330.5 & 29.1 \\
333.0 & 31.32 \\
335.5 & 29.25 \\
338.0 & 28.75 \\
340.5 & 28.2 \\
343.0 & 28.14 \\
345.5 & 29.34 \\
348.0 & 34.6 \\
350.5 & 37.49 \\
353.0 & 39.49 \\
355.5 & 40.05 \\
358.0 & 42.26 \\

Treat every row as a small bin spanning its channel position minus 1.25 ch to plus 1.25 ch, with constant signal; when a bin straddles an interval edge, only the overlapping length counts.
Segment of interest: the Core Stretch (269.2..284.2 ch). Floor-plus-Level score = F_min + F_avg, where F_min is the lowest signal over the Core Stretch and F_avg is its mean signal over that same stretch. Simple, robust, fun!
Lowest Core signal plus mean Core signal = 71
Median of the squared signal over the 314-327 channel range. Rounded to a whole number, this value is 1465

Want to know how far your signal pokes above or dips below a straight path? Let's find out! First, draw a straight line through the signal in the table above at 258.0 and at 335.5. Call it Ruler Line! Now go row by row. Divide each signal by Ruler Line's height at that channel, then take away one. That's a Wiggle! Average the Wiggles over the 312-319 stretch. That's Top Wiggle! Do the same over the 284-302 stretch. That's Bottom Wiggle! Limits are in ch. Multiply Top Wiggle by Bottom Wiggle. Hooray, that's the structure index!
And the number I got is -0.04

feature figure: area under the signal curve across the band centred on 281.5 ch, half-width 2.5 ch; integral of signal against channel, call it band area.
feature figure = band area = 161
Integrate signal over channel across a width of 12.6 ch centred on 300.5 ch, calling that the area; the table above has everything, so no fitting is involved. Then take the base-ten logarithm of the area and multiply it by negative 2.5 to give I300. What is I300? -6.69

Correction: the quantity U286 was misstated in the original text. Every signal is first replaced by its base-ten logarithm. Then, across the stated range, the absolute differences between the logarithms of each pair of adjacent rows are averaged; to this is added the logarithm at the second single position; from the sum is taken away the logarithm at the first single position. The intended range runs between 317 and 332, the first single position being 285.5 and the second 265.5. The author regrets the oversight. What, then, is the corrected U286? 0.27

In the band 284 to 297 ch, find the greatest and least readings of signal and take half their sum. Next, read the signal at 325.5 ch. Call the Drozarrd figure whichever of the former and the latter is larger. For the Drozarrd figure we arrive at 35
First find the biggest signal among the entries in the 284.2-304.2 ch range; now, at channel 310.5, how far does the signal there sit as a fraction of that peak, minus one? 0.12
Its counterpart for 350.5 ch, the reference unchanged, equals -0.10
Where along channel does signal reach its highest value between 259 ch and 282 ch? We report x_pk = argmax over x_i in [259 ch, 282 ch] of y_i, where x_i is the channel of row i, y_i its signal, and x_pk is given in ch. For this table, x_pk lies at 265.5 ch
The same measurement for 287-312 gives 310.5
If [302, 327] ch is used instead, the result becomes 310.5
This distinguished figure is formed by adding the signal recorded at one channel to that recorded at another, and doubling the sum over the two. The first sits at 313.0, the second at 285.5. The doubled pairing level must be 143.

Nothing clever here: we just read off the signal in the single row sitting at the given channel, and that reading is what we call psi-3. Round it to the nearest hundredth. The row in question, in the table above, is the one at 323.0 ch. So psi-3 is 37.12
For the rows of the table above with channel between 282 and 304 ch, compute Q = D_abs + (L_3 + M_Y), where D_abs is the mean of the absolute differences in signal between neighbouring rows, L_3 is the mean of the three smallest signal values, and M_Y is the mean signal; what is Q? 65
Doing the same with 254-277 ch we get 95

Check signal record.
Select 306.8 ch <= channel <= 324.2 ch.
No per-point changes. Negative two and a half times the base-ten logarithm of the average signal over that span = -4.04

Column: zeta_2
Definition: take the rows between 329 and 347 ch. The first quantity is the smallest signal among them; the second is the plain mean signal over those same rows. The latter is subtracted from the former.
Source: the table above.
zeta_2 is -1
